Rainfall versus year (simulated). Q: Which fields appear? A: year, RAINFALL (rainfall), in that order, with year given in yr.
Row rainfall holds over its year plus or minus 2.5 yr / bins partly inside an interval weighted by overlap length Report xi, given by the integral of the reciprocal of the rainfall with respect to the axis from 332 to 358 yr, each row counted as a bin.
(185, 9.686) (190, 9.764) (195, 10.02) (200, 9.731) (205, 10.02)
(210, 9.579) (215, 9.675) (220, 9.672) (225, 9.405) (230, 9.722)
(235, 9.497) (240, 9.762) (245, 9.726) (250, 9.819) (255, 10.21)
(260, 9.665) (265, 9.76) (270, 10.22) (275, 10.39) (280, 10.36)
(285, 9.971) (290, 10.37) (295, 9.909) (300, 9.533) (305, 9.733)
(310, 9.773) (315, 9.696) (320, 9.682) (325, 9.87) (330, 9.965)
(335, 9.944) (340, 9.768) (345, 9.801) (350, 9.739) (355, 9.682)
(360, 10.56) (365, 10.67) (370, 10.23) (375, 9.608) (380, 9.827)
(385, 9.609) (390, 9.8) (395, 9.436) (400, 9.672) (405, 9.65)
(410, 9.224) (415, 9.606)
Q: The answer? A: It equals 2.7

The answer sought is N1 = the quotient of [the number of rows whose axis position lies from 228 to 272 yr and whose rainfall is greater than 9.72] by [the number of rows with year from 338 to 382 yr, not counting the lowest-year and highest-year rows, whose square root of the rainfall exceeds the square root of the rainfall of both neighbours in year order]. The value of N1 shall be 3.5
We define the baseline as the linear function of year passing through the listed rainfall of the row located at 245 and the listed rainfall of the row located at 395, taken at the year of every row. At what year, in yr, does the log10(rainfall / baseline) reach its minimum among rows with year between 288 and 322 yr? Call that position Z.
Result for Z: 300 yr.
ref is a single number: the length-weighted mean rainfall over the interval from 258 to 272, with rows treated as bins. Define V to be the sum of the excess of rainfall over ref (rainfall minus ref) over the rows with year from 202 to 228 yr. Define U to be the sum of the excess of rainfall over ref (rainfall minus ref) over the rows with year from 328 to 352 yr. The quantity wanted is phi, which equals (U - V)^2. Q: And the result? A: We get 0.7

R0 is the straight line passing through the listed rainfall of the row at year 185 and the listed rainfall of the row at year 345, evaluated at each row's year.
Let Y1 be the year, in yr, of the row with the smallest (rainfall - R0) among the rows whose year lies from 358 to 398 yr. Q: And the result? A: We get 395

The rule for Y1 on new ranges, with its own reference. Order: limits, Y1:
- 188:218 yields 210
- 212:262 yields 225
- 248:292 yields 260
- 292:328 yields 300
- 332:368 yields 355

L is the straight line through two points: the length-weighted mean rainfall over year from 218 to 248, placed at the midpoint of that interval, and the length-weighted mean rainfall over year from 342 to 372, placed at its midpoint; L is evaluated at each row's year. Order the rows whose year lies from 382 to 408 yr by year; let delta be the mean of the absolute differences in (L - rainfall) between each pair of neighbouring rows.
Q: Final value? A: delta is 0.20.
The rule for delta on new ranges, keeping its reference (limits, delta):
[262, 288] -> 0.26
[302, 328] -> 0.08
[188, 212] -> 0.32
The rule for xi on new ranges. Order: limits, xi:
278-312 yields 3.4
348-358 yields 1.0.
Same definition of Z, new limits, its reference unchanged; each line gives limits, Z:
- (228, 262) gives 235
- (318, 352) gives 320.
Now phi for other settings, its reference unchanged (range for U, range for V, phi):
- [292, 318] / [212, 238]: 0.5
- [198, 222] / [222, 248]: 0.3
